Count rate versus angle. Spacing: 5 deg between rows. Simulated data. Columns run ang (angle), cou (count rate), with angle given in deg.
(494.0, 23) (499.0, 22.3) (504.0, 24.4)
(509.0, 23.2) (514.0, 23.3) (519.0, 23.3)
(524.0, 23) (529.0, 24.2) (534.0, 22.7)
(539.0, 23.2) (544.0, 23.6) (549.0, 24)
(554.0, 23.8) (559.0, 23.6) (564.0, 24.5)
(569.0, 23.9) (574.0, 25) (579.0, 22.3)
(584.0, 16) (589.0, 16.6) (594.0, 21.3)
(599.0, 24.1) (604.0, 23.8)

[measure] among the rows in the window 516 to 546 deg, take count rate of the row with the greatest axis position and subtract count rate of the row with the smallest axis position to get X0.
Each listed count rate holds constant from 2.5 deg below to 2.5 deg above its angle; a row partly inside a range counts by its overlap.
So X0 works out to 0.3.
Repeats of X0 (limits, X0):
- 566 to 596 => -2.6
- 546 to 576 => 1.0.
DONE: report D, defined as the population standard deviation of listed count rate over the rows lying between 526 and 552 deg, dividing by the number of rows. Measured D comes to 0.54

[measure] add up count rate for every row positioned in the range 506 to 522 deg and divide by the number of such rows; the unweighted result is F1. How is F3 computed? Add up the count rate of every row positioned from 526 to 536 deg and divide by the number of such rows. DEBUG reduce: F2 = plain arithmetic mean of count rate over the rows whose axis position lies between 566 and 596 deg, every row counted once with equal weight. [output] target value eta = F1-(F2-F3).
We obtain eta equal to 25.9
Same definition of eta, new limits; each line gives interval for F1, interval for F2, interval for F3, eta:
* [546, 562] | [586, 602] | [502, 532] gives 26.7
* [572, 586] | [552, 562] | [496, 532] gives 20.8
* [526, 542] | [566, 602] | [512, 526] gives 25.3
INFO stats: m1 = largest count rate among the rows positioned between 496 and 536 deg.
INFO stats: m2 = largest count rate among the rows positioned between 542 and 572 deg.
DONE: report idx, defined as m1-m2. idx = -0.1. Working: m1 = 24.4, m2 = 24.5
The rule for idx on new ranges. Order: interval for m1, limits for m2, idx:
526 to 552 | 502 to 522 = -0.2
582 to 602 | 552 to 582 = -0.9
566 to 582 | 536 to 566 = 0.5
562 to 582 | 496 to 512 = 0.6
